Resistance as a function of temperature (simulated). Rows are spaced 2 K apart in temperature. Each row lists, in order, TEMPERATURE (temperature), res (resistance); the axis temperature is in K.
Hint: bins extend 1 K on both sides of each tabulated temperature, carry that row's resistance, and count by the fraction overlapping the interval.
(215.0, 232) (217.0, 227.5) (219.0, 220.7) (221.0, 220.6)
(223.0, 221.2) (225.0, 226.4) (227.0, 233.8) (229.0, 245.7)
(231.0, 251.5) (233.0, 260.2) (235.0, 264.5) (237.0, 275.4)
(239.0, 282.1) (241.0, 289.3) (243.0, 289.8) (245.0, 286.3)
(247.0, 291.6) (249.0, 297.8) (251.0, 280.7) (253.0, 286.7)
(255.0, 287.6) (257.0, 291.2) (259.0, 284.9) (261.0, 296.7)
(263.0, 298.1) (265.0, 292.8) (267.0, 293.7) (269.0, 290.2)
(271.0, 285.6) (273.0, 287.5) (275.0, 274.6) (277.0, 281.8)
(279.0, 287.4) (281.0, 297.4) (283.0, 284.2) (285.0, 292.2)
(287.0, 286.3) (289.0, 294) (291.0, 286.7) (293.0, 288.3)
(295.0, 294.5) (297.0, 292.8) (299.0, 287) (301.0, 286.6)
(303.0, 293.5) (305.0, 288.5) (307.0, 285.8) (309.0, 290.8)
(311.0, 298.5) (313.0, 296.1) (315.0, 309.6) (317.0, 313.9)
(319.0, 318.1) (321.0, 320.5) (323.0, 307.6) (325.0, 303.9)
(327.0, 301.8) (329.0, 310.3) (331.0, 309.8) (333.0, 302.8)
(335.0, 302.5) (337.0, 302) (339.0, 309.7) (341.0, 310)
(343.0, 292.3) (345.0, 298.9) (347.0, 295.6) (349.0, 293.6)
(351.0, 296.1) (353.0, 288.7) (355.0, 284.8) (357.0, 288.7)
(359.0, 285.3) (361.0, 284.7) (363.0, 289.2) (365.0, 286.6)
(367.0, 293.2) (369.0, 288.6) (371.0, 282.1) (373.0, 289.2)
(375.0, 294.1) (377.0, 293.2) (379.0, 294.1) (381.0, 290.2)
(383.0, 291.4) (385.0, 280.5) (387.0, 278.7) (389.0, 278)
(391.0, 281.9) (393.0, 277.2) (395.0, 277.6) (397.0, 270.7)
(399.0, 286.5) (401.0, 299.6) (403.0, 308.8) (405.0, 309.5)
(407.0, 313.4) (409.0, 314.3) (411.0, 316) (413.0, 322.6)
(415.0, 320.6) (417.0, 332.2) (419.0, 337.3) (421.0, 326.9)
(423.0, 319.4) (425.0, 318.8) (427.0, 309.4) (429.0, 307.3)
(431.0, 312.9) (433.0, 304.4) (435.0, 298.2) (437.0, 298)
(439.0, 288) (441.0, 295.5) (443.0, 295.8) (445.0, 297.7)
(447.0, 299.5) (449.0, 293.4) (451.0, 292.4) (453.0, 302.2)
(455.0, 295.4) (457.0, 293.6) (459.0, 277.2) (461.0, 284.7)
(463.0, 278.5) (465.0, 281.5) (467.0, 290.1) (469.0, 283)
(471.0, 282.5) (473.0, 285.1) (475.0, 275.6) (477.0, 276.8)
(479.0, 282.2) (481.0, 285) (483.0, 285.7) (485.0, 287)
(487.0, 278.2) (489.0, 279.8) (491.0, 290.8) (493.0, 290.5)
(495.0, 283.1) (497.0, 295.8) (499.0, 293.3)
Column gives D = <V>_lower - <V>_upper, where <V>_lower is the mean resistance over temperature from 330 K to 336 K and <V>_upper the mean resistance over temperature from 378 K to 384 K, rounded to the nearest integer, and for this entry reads 13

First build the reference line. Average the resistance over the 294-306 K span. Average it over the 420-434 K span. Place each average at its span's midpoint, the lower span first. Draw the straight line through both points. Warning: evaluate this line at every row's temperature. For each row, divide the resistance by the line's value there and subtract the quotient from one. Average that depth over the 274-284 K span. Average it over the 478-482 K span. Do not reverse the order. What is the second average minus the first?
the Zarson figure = 0.12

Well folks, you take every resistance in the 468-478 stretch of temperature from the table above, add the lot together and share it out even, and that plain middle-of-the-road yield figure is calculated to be 281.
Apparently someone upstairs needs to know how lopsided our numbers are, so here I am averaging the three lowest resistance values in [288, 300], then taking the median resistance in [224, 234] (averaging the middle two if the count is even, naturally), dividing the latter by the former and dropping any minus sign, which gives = 0.855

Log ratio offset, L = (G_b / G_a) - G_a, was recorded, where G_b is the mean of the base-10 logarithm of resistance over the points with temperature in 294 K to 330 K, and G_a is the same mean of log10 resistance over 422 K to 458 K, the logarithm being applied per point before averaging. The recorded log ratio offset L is -1.48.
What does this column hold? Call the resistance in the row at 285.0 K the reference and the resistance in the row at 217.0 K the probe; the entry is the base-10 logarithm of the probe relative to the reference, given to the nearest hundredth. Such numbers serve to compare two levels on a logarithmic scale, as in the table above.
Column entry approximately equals -0.11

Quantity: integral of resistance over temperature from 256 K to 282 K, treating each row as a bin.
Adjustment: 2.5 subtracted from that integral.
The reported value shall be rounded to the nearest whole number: 7521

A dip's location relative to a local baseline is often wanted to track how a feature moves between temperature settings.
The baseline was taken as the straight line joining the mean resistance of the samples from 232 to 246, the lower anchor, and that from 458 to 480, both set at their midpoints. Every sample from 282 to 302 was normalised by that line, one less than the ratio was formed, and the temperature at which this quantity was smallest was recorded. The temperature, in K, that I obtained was 283.0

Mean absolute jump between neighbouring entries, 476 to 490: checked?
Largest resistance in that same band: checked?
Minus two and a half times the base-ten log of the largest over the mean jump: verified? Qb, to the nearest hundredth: -4.81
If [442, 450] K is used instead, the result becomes -4.91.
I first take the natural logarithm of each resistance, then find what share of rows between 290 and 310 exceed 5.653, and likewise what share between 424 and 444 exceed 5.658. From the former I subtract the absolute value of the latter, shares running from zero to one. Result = 0.00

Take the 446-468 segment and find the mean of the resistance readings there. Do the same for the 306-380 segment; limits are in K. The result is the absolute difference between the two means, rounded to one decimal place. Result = 7.8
